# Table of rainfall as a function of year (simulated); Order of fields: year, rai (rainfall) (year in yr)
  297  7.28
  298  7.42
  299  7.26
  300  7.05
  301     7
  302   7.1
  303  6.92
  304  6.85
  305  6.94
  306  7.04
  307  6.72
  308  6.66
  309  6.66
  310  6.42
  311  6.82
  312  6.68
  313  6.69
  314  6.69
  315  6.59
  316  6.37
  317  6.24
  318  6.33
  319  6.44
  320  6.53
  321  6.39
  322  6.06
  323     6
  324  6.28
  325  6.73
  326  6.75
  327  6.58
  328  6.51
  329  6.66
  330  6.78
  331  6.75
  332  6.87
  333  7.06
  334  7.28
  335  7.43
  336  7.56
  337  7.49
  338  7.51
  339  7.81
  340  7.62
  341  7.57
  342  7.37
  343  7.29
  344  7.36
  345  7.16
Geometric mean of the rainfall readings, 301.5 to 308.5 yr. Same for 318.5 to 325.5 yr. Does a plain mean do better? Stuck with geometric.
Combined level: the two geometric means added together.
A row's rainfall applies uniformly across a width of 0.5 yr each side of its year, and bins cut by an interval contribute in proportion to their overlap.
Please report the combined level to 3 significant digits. 13.2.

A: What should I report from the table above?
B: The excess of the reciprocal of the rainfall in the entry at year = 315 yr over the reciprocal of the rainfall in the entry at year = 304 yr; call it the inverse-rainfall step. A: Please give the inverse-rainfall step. 0.006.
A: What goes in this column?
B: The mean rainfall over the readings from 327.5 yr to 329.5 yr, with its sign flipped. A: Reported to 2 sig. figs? -6.6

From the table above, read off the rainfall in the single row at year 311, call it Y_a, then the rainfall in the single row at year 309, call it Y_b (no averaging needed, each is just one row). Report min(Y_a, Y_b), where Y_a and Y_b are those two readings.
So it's 6.7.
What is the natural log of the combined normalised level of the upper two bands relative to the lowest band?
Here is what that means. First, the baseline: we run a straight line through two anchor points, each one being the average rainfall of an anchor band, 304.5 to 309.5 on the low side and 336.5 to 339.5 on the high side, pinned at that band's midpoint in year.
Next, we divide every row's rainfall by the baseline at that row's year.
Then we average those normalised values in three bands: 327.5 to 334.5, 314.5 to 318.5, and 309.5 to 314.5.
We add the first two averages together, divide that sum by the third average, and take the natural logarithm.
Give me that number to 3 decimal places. 0.643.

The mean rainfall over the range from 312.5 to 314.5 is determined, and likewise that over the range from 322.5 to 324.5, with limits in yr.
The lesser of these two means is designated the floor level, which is 6.14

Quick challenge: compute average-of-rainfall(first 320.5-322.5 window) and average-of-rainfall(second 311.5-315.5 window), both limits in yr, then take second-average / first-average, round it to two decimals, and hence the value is 1.07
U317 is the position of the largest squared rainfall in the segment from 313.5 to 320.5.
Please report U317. 314 yr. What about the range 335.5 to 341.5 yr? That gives 339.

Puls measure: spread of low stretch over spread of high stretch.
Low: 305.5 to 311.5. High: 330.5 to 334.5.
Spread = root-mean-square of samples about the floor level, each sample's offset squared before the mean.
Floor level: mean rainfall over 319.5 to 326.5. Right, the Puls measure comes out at 0.60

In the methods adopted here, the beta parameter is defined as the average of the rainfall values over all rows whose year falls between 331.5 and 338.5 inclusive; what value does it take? 7.3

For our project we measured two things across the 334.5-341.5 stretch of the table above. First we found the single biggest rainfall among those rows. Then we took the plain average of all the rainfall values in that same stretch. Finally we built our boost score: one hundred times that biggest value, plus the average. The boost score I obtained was 789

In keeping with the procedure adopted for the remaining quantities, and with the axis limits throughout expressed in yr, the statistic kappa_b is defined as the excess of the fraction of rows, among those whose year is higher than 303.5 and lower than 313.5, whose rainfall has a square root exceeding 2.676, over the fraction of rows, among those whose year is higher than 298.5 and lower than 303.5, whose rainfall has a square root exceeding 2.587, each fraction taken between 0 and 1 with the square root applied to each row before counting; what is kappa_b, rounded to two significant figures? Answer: -1.0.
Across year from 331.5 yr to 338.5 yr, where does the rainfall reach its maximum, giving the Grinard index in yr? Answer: 336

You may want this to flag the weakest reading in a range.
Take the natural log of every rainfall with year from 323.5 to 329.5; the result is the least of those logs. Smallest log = 1.84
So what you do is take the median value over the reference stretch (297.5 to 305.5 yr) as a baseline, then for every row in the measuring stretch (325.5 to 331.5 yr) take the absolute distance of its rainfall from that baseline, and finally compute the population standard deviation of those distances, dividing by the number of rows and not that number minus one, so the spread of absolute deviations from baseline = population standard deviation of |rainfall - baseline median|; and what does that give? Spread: 0.10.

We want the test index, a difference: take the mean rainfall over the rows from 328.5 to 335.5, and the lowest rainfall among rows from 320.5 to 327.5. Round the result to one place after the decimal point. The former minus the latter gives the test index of 1.0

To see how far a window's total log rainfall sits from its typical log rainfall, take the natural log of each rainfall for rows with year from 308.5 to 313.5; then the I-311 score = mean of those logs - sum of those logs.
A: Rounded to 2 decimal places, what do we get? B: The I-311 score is -7.58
